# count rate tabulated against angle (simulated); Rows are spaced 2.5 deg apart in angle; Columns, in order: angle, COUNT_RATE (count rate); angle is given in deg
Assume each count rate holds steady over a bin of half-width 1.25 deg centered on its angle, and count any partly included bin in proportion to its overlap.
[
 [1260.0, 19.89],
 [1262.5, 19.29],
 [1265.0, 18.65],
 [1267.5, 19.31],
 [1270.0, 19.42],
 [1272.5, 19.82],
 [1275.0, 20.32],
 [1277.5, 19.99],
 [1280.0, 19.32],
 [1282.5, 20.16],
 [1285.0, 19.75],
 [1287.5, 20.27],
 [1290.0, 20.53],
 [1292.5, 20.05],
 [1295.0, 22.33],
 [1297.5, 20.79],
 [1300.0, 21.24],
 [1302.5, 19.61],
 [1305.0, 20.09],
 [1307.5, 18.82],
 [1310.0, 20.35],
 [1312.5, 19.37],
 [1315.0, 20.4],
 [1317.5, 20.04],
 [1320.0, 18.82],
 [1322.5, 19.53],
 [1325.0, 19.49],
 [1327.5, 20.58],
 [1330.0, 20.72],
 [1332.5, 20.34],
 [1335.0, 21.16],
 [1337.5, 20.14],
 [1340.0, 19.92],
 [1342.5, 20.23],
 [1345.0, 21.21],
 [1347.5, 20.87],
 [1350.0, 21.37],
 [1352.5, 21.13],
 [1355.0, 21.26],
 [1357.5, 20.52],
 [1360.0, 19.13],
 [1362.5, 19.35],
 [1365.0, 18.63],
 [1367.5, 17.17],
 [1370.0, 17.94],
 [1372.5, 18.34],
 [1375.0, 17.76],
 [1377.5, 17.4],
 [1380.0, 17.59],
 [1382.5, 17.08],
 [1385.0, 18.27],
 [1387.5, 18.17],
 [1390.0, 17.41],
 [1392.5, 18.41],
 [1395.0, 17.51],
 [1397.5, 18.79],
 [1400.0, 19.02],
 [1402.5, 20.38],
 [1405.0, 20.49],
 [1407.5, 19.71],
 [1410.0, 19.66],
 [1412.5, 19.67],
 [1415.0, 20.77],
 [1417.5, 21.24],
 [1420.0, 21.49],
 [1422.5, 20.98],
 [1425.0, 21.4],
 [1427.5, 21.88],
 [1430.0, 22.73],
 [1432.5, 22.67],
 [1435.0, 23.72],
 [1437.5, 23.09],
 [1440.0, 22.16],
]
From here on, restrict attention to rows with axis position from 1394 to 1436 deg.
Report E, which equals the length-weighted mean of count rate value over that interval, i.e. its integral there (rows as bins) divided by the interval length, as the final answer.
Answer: 20.7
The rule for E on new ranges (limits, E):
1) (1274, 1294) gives 20.1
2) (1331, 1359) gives 20.7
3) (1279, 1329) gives 20.1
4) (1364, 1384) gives 17.7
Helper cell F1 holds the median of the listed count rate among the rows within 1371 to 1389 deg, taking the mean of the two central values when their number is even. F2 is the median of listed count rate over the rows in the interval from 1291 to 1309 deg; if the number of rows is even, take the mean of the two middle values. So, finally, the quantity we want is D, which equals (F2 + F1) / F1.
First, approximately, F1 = 17.8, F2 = 20.1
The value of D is 2.13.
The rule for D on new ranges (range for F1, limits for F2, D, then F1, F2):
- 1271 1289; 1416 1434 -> 2.08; 20.0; 21.5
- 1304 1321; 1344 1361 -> 2.05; 20.0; 21.1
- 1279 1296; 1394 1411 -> 1.98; 20.2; 19.7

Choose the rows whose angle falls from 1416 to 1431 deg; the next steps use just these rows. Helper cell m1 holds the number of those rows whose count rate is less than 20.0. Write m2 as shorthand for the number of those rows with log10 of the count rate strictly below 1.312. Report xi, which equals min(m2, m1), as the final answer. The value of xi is 0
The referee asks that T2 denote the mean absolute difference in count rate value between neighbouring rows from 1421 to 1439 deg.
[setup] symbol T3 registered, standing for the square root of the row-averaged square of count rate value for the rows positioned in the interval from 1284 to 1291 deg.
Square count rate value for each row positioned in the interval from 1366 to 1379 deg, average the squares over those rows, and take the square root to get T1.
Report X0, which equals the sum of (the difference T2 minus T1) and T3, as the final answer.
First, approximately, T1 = 17.7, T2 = 0.58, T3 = 20.2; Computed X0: 3.0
